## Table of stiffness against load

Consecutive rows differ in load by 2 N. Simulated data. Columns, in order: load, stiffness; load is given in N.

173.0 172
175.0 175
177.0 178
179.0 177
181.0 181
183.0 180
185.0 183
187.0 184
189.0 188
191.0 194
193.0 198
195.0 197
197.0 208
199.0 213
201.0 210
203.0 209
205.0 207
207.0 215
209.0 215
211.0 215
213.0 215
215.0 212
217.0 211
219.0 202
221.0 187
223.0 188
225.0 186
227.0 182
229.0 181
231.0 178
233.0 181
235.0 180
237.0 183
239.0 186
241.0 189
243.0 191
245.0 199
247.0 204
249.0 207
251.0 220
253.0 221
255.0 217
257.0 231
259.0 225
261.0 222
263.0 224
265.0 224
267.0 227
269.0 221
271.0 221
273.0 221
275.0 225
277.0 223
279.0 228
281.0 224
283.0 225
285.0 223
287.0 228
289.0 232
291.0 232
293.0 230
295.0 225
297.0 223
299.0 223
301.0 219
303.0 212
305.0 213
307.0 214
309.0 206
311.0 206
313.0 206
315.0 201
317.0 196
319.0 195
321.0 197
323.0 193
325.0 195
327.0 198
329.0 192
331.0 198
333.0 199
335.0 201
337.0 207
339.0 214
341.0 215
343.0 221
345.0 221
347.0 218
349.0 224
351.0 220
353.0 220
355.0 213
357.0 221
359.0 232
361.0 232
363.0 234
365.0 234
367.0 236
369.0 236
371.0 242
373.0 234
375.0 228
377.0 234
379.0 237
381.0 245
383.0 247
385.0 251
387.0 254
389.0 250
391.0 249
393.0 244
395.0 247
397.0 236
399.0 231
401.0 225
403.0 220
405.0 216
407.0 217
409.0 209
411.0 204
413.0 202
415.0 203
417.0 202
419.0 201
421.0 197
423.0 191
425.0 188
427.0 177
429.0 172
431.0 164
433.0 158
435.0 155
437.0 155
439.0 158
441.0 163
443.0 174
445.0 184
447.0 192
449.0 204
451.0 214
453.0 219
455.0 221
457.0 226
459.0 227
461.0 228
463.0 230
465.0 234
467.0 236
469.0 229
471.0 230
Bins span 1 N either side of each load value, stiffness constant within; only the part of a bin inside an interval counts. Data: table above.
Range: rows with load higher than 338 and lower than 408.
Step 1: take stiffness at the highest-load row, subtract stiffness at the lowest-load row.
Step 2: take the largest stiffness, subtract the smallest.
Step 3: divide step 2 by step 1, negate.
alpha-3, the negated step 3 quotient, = -14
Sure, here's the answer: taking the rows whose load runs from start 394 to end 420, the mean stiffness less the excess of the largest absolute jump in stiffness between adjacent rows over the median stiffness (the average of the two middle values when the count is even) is 421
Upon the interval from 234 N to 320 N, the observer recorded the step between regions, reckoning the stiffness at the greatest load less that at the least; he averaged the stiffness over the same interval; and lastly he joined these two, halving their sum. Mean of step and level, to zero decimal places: 115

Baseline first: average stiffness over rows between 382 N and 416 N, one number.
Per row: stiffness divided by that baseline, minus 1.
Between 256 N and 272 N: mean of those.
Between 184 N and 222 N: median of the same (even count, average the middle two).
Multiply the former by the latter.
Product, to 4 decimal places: 0.0022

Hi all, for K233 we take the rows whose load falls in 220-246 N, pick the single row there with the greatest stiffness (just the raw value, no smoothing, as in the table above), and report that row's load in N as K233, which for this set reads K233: 245.0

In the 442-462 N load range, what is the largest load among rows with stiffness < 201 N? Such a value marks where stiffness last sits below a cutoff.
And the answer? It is 447.0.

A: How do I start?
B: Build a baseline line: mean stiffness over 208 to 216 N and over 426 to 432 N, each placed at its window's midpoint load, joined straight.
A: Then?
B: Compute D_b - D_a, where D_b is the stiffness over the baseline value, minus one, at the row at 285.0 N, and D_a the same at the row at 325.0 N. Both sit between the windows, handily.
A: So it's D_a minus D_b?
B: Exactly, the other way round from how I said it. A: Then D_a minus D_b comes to -0.10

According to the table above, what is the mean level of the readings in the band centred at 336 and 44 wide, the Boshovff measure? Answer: 207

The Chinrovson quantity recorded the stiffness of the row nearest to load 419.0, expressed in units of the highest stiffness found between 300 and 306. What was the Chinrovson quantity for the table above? 0.92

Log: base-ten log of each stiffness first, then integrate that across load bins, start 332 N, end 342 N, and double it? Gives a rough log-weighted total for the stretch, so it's 46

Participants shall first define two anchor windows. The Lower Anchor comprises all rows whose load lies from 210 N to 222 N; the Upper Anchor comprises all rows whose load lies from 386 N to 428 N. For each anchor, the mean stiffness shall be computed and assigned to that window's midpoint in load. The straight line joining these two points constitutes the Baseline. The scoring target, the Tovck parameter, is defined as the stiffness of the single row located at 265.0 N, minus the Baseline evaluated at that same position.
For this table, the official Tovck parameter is 14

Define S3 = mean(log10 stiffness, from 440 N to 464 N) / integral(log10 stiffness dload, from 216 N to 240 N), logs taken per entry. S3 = 0.0424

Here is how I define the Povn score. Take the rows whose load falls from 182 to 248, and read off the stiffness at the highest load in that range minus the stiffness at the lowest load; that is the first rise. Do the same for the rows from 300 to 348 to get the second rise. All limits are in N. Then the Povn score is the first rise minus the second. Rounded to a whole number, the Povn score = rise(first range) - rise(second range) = 25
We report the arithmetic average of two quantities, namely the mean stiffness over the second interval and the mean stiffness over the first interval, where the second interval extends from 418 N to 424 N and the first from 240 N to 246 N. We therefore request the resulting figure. 195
